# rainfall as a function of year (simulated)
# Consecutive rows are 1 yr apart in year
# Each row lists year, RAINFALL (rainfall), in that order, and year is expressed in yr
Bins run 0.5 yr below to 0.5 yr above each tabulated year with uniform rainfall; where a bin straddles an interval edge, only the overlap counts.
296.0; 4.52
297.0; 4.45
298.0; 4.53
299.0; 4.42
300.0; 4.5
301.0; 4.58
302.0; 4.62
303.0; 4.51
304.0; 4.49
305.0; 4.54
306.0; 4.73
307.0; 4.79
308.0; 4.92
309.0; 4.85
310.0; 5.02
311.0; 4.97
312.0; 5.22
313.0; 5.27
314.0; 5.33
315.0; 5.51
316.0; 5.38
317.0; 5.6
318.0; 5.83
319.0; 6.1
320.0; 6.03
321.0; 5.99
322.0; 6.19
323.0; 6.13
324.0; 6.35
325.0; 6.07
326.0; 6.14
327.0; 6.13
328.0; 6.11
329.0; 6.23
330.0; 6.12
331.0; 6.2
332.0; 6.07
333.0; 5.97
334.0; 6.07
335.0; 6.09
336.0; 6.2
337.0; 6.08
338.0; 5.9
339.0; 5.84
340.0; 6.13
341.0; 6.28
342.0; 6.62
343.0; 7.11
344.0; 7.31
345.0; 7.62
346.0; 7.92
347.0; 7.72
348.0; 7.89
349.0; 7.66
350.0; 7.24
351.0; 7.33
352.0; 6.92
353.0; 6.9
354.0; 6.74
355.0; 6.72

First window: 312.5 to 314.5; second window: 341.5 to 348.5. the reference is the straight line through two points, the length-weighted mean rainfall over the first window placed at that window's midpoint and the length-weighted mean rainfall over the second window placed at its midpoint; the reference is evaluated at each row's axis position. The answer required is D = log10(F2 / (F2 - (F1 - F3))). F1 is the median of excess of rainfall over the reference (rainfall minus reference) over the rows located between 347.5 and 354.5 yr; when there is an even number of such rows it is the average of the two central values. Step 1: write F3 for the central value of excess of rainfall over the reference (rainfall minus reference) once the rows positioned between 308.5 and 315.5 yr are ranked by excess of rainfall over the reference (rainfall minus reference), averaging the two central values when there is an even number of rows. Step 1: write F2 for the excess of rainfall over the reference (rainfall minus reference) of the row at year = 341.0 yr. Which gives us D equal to 0.4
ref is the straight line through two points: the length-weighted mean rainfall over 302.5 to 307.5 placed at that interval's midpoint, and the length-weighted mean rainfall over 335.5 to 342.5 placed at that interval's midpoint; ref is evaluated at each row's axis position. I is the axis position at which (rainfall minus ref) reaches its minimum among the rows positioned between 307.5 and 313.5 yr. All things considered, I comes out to 309.0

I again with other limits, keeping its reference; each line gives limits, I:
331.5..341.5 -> 339.0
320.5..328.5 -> 328.0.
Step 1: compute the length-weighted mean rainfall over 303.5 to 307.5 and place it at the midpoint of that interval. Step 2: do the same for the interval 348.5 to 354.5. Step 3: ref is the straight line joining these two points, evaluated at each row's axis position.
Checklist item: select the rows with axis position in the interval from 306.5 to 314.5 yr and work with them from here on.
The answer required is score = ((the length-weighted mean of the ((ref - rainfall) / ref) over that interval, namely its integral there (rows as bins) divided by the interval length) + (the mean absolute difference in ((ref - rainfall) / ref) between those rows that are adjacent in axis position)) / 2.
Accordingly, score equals -0.005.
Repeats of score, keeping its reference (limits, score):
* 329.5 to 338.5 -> 0.017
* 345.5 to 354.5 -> -0.006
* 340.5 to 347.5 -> -0.017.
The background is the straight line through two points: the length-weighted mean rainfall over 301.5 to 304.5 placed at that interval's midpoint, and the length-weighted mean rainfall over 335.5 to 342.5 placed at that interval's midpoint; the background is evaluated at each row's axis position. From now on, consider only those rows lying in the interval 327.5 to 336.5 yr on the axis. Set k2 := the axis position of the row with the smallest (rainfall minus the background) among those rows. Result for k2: 333.0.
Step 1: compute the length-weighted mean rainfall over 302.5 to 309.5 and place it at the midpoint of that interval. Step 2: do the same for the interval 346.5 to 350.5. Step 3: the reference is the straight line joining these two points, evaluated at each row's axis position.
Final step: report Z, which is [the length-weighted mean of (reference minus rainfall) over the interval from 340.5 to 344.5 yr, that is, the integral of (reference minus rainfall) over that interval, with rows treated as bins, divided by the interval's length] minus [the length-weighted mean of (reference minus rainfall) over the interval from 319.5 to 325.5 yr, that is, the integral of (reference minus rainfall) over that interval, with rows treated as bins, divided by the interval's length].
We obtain 0.7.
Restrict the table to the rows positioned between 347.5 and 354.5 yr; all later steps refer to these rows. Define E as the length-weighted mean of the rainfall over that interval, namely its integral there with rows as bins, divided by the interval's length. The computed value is 7.24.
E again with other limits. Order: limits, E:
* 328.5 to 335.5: 6.11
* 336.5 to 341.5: 6.05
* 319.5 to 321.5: 6.01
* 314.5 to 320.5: 5.74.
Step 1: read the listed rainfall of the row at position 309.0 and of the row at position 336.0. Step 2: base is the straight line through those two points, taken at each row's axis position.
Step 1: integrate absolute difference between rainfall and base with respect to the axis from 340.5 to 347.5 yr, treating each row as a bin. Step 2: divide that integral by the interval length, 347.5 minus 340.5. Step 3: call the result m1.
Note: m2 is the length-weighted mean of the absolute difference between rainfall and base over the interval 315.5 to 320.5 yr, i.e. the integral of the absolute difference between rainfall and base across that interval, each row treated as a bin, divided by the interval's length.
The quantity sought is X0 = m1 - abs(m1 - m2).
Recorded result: 0.49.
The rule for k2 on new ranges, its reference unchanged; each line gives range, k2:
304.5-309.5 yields 305.0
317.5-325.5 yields 325.0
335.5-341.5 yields 339.0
